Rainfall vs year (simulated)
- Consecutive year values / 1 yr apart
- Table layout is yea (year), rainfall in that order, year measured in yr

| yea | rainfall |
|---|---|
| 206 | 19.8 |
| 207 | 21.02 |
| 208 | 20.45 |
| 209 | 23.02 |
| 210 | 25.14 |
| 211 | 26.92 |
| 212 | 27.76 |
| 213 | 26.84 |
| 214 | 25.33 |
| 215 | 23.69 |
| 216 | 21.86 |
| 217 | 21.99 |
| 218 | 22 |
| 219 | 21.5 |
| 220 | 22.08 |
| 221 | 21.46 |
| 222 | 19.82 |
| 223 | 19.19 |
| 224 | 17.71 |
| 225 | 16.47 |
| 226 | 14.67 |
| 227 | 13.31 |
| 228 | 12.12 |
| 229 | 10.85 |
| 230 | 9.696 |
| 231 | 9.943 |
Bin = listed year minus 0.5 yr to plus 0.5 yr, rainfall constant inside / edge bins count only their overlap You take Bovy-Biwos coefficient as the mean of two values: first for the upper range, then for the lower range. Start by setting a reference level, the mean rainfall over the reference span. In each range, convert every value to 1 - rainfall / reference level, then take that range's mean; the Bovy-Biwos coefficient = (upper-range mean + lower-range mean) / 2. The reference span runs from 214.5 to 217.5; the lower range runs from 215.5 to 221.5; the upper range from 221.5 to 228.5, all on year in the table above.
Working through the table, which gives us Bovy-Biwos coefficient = 0.16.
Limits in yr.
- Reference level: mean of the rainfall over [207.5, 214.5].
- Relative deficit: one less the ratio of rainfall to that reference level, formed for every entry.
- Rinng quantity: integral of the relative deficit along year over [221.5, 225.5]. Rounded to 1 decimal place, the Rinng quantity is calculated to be 1.1 yr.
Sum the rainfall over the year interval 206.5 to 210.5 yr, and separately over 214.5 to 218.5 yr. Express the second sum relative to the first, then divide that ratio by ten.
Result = 0.10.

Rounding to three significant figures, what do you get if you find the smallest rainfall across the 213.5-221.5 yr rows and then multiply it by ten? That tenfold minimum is 215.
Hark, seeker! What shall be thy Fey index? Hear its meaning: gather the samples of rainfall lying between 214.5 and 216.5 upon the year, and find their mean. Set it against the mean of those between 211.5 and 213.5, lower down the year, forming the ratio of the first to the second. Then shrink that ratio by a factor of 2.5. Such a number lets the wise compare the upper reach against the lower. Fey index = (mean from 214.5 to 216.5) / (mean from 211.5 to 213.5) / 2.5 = 0.33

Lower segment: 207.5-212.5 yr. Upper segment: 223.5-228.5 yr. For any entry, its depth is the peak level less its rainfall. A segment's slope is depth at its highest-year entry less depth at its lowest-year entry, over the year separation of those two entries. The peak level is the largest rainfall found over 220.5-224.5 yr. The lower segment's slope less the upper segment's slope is -3.2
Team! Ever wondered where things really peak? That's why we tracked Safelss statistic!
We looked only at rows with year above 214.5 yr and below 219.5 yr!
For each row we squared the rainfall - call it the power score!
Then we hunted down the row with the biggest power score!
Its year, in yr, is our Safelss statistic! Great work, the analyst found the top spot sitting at 215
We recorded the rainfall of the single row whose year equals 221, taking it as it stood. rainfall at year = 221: 21.46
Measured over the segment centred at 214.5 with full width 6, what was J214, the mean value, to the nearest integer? 25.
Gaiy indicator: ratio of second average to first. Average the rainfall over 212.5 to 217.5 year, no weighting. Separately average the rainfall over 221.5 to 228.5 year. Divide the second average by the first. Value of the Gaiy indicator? 0.68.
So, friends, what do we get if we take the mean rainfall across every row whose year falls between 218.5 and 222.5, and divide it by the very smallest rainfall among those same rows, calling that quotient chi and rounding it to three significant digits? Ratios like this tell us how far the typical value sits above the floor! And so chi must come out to 1.07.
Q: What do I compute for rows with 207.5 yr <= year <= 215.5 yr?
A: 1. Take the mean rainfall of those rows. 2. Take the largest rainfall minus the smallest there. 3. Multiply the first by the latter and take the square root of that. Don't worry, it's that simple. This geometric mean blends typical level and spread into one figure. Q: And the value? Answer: 13.5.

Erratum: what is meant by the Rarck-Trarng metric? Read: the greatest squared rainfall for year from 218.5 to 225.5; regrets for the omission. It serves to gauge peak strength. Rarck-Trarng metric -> 488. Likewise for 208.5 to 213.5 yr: 771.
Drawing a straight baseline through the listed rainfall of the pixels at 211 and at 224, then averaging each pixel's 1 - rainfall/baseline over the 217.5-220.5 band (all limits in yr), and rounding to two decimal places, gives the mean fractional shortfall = -0.03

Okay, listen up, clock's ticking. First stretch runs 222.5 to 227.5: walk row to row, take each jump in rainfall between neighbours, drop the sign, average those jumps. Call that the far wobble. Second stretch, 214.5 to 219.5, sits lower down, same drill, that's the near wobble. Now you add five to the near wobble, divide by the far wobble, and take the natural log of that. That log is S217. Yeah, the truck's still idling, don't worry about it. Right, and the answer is 1.34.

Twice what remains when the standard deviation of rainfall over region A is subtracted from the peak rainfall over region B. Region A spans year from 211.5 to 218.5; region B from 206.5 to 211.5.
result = 49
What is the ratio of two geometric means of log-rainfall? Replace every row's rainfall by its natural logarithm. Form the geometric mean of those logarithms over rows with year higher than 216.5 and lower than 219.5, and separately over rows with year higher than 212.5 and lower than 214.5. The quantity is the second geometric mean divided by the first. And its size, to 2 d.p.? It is 1.06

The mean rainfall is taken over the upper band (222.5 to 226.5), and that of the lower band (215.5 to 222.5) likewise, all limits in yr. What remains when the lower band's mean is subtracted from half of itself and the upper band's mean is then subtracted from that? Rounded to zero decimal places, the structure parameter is -28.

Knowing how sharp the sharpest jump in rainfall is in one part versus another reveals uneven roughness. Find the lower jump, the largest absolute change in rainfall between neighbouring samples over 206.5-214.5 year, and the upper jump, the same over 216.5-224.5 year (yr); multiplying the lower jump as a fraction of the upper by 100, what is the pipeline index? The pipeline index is 157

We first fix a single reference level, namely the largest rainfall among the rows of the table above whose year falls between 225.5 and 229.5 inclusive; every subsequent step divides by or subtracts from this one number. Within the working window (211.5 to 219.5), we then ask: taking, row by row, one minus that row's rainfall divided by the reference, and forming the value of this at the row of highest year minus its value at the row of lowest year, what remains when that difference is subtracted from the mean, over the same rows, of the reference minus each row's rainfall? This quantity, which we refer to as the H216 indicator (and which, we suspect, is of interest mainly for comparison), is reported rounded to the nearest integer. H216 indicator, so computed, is -10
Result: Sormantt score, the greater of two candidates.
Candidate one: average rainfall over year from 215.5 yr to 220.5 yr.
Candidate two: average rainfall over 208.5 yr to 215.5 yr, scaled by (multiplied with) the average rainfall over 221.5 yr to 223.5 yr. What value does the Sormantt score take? 498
